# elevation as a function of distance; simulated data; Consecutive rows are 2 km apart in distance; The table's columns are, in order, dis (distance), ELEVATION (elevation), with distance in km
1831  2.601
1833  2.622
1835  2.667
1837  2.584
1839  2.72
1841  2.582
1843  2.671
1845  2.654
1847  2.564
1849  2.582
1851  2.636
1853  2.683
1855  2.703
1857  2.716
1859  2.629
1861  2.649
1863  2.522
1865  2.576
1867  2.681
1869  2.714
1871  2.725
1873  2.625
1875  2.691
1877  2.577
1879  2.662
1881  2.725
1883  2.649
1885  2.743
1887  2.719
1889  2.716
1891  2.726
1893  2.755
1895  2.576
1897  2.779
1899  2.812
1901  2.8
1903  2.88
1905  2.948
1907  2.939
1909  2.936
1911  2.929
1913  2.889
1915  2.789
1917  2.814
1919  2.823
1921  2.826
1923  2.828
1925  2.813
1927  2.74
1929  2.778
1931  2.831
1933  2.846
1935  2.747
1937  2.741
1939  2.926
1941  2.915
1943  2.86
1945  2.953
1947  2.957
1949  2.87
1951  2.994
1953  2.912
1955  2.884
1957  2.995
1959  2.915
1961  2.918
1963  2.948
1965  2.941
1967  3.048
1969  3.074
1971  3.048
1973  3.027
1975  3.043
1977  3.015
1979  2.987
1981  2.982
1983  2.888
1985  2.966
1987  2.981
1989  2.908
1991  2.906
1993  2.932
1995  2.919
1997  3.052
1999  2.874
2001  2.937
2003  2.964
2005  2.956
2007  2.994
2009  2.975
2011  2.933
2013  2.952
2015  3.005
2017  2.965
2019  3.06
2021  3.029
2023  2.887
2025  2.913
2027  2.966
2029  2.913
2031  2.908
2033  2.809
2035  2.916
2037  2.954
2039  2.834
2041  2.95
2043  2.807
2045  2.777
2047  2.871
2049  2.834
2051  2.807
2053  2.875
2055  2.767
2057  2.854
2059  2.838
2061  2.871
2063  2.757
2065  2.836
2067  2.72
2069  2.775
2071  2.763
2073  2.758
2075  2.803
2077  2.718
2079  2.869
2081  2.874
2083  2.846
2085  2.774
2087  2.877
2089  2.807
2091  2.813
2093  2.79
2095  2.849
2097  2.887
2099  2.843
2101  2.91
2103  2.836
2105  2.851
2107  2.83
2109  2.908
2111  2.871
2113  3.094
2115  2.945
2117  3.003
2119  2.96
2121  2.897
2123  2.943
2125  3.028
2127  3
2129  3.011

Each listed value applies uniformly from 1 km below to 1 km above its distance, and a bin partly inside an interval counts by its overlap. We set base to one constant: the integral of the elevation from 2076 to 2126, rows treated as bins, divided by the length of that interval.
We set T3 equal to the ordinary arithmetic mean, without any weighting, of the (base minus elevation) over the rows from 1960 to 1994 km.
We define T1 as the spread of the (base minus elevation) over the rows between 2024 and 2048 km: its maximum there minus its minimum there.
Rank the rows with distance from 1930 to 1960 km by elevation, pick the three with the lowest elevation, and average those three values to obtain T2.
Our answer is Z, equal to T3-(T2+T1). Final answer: -3.1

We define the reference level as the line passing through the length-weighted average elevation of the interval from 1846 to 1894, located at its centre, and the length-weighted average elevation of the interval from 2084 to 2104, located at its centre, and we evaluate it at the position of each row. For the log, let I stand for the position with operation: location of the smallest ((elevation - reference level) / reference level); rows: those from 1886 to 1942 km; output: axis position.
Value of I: 1895 km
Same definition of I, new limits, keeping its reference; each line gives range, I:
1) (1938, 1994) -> 1983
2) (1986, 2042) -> 2033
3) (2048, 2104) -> 2077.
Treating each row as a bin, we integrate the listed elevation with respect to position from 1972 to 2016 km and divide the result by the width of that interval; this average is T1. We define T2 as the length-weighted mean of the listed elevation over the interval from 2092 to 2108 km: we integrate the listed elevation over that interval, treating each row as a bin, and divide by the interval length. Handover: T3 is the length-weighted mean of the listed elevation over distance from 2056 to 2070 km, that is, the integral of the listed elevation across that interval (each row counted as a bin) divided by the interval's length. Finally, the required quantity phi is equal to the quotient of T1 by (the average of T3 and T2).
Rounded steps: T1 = 2.96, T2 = 2.85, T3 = 2.81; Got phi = 1.05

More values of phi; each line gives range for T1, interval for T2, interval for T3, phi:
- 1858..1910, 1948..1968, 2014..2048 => 0.93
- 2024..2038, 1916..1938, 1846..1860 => 1.07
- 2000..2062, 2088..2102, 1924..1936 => 1.03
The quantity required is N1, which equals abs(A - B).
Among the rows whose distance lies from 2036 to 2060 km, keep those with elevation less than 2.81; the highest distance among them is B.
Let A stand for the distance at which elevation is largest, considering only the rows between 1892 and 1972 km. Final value 86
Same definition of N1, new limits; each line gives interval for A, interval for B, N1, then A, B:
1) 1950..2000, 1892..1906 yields 68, 1969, 1901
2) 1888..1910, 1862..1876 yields 30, 1905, 1875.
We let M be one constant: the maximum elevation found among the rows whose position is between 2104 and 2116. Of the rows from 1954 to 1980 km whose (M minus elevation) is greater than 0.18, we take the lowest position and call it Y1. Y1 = 1955 km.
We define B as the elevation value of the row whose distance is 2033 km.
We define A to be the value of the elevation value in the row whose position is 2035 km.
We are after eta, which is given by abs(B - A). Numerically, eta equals 0.11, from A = 2.916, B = 2.809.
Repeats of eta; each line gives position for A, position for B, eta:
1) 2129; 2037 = 0.06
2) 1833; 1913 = 0.27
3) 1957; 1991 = 0.09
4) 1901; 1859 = 0.17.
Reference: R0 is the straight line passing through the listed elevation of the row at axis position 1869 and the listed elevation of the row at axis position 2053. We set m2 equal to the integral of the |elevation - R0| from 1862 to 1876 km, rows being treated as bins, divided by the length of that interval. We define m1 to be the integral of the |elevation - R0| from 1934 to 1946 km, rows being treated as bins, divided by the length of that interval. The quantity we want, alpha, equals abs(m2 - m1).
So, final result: 0.03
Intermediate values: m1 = 0.10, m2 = 0.07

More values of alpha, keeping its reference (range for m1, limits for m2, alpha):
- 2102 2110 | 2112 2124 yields 0.01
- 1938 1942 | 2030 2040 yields 0.09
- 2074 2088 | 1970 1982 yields 0.13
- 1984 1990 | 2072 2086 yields 0.04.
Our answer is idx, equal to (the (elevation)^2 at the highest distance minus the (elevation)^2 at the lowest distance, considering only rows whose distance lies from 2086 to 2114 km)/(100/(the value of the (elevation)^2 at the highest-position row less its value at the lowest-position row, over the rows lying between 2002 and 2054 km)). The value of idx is -0.007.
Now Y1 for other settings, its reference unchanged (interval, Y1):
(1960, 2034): 1983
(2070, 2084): 2071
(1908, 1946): 1913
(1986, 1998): 1989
